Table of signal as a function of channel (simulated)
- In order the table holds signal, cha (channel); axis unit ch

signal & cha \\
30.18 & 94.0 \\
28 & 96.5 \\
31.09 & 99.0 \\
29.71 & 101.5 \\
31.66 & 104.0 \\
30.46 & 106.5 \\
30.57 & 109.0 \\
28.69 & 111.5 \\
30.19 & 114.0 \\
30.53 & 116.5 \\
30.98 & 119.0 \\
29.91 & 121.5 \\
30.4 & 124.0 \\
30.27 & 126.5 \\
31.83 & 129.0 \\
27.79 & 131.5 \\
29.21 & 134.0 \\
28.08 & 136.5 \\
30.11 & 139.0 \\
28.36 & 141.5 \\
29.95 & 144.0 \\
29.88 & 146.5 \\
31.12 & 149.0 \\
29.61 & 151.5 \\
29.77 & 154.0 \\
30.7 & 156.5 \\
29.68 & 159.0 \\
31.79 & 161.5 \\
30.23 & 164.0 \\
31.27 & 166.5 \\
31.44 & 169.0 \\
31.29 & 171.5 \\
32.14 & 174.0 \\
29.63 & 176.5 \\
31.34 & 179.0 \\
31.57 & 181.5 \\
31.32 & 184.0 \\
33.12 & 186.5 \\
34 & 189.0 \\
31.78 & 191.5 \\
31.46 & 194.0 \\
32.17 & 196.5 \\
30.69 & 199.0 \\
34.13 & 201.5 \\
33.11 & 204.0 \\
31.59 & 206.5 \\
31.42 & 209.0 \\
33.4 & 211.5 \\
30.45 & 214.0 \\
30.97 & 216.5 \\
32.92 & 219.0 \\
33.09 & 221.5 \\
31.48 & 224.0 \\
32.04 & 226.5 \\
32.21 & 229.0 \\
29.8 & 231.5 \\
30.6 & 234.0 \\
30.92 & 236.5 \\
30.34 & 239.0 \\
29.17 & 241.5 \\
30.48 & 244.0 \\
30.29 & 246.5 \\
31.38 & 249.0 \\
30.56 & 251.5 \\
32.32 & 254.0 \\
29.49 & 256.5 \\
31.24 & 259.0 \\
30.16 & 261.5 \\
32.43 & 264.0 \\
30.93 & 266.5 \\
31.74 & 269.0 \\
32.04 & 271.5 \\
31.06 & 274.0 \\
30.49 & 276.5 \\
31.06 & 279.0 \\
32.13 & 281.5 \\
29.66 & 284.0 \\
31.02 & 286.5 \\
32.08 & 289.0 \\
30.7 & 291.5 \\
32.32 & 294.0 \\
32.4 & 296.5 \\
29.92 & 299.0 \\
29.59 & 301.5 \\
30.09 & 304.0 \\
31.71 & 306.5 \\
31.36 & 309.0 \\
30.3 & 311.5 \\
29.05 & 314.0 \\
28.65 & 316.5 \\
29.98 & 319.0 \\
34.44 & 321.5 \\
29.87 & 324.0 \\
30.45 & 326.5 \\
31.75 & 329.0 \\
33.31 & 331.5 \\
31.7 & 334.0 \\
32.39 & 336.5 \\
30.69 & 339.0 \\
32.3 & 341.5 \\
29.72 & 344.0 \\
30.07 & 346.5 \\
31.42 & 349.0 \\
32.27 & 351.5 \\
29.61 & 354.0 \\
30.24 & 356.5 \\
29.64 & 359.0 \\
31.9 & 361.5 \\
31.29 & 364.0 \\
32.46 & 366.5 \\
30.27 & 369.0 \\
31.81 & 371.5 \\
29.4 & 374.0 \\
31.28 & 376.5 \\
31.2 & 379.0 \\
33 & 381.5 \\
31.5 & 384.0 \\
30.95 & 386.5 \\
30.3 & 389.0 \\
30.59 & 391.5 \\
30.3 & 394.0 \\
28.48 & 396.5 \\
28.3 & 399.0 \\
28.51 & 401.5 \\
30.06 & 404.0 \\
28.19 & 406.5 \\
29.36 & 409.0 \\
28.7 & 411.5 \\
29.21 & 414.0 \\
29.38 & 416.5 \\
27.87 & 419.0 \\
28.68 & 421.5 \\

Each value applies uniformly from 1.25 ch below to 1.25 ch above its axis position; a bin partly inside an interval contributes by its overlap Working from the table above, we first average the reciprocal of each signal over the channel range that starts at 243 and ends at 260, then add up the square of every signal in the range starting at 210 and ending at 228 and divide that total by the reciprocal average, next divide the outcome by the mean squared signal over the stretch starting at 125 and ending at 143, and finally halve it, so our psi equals 128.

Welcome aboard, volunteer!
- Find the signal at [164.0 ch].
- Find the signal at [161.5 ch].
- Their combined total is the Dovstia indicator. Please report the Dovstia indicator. 62.0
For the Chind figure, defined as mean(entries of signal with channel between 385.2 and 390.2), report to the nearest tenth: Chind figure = 30.6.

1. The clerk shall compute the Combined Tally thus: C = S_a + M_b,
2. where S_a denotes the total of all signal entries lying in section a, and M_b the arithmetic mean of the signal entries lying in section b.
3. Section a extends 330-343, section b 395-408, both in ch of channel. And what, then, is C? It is 189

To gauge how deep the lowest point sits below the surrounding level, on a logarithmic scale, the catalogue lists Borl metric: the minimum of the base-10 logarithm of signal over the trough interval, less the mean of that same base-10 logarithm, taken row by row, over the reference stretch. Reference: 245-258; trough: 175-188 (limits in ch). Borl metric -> -0.017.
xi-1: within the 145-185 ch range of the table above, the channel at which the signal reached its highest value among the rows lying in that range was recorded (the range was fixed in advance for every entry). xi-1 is 174.0 ch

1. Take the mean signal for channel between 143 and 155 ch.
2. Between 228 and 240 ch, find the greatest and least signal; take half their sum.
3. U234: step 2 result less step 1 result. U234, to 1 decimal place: 0.9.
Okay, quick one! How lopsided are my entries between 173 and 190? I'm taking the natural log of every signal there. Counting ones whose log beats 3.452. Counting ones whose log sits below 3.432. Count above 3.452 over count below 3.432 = 4.0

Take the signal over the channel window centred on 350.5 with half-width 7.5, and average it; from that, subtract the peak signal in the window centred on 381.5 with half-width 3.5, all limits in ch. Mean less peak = -2.4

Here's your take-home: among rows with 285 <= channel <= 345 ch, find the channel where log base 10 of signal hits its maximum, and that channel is 321.5 ch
